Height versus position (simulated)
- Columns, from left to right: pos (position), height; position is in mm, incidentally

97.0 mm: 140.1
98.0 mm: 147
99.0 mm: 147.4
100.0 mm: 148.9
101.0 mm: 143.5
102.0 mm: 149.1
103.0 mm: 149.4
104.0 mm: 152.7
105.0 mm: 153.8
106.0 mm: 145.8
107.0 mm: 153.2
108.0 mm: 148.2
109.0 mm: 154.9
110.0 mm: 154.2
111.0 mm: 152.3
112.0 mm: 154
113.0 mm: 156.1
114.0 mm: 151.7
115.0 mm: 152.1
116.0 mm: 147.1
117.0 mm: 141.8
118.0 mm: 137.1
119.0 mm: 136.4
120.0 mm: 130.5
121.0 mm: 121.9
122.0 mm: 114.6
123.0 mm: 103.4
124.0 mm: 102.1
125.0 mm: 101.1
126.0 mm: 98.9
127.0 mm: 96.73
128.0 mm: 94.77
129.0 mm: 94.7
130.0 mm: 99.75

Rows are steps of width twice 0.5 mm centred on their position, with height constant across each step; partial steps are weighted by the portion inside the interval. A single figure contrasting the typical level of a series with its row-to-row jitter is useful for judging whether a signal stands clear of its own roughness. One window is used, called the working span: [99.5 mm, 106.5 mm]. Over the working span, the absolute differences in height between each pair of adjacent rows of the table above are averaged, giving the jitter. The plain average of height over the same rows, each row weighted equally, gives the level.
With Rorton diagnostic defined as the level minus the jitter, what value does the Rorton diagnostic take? 145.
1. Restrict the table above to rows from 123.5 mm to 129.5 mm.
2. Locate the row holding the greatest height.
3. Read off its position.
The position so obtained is 124.0 mm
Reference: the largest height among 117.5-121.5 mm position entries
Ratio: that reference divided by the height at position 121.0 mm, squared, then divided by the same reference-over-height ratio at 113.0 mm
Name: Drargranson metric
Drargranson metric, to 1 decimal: 1.4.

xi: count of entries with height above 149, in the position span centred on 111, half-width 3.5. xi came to 6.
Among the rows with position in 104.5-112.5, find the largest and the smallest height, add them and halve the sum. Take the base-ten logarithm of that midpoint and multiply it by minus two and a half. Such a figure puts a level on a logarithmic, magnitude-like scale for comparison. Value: -5.44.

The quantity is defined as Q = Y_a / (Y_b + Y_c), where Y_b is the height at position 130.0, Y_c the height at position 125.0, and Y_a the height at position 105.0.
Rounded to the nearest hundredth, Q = 0.77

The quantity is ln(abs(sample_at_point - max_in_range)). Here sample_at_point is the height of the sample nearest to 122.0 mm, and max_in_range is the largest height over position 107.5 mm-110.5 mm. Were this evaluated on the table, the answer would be 3.7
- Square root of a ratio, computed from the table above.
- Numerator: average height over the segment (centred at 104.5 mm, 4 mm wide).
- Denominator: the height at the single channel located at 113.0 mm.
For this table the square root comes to 0.98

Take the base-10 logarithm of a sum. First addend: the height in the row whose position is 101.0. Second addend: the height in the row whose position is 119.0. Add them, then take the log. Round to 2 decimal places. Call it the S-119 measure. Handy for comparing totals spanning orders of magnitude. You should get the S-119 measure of 2.45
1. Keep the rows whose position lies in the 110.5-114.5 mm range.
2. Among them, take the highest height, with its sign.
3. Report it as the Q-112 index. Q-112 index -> 156.1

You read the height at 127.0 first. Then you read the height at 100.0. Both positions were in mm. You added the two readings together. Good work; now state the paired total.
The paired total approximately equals 246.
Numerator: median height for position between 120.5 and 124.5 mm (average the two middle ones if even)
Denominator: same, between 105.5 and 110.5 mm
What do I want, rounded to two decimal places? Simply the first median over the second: 0.71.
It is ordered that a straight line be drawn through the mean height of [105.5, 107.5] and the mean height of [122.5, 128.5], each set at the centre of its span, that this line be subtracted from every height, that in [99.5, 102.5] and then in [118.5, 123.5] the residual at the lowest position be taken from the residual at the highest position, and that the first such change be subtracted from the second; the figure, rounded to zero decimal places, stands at -28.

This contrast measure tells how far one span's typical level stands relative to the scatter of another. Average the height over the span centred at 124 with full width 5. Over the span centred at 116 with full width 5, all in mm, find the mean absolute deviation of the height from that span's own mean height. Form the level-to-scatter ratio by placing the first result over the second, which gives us 20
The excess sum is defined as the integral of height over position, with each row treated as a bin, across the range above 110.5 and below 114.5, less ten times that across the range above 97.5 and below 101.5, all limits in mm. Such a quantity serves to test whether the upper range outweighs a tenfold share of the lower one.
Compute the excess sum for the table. -5254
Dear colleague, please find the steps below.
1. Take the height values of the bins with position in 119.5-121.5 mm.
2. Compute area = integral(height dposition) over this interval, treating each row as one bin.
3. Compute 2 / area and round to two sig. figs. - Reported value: 0.0079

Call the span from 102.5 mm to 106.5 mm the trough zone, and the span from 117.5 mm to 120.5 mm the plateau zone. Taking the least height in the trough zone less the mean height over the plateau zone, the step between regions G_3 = 11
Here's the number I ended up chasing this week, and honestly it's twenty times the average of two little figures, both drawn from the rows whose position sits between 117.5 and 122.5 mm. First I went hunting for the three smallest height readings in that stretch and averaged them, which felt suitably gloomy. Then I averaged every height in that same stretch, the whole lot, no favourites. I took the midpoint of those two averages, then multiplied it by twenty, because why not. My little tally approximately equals 2504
